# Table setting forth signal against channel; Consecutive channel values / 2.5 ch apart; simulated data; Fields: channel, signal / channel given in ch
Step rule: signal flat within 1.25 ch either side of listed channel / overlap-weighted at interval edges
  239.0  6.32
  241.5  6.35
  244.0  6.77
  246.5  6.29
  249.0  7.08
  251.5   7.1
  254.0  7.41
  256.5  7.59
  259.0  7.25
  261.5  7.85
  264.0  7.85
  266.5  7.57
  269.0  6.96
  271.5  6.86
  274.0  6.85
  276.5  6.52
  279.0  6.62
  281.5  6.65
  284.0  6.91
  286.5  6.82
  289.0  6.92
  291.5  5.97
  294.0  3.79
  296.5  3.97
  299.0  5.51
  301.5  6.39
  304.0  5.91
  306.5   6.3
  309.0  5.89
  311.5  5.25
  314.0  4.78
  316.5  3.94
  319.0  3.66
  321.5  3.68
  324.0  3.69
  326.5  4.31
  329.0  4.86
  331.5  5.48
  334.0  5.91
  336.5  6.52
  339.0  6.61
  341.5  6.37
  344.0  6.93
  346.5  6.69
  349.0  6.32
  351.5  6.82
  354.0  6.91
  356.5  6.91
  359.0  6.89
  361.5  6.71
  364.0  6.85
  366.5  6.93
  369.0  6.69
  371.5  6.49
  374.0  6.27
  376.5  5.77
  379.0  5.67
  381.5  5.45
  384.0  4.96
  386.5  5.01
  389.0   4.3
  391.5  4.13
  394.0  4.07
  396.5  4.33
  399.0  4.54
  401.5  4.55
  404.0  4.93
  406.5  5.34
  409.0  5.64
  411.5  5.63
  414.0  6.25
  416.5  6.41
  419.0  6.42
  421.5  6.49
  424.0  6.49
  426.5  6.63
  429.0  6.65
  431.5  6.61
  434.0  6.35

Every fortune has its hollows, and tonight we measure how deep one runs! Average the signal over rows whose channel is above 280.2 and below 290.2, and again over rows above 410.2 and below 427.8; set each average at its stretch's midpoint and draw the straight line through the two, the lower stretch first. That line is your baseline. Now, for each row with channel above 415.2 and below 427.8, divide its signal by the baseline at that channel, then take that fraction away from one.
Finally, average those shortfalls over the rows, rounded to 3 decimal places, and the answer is -0.026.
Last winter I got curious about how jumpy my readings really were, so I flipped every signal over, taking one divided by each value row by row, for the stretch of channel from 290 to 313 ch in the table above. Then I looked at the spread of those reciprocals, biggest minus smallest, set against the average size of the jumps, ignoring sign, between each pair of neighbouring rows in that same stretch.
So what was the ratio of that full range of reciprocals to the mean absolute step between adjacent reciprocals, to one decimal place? 3.3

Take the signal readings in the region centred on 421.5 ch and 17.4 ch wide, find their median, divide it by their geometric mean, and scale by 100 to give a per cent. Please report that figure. 100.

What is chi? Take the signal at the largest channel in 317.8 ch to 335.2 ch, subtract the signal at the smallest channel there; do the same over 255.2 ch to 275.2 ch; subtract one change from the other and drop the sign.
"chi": 3.0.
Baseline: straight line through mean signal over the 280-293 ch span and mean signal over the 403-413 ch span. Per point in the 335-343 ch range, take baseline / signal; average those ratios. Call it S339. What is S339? 0.94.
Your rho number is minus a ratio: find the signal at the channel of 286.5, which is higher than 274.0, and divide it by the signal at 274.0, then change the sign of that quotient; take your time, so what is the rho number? -1.00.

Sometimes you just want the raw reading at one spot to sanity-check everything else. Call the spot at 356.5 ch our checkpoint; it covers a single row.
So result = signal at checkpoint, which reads 6.91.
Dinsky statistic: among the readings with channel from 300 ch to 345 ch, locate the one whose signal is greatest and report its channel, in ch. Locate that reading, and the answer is 344.0 ch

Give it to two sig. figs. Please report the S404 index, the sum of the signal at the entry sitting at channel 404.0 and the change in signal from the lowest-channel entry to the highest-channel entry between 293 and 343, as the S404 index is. 7.5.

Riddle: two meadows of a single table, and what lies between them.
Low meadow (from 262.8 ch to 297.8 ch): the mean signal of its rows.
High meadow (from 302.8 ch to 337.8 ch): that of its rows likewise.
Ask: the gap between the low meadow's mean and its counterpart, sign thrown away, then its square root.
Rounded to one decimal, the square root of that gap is 1.2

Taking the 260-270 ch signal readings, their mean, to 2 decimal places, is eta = 7.56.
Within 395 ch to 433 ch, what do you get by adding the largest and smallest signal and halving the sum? 5.49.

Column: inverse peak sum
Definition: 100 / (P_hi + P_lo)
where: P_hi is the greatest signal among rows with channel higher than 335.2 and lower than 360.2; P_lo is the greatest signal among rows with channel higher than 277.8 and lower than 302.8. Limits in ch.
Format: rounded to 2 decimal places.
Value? 7.22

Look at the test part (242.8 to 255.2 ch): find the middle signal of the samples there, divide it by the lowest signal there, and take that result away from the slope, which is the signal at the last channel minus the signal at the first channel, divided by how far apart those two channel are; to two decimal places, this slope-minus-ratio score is -1.06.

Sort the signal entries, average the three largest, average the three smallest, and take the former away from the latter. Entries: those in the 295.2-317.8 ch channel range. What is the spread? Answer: -1.97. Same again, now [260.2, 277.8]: -1.01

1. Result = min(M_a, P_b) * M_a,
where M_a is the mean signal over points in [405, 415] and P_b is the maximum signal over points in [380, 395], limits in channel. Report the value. 31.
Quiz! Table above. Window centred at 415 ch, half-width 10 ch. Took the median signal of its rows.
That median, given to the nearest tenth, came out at 6.3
